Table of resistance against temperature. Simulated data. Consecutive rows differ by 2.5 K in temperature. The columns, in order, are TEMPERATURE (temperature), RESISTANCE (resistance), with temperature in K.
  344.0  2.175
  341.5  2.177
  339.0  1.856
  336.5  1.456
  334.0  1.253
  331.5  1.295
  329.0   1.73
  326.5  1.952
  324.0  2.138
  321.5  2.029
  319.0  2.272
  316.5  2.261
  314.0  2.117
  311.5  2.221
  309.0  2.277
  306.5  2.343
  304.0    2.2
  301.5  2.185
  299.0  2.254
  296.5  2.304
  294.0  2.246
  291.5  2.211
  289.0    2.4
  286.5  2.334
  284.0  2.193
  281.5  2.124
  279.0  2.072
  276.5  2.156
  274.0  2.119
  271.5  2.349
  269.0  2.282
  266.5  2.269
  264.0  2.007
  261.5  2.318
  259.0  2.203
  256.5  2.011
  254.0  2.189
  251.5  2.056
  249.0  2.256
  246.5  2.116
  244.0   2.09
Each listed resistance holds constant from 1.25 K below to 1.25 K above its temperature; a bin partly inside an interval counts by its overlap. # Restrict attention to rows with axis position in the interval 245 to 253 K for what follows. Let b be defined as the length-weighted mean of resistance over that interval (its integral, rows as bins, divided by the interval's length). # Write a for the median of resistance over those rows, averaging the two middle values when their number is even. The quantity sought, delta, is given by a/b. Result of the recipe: 0.988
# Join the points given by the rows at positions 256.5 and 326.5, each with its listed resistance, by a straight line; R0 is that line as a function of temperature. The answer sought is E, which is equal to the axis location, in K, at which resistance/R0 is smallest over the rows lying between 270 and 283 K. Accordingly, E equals 279.0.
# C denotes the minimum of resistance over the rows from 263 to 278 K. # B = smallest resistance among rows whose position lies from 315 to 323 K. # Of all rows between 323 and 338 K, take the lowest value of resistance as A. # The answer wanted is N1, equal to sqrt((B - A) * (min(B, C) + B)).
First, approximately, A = 1.253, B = 2.029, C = 2.007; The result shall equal 1.77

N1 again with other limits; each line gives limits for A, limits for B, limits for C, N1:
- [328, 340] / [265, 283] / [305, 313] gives 1.84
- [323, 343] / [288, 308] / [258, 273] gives 1.98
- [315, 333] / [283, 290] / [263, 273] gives 1.94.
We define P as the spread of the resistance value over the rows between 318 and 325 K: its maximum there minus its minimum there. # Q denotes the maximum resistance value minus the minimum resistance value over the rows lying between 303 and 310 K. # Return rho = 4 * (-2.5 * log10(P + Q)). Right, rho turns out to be 4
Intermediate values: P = 0.24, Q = 0.14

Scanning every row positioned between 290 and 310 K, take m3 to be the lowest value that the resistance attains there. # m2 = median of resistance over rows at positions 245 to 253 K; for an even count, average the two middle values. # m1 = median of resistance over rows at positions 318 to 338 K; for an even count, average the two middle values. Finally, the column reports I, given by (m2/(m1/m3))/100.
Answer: 0.025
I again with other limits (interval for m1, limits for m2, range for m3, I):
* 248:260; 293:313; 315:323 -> 0.021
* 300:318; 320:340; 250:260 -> 0.016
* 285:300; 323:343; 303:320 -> 0.017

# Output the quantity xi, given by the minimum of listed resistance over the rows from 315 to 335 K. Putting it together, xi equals 1.253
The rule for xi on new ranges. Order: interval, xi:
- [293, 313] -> 2.185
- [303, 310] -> 2.2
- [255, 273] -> 2.007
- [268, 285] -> 2.072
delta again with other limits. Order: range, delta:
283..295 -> 0.985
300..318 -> 0.996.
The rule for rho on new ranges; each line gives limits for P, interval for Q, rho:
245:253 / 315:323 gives 4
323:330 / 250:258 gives 2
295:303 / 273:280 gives 7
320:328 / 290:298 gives 6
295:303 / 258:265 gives 4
